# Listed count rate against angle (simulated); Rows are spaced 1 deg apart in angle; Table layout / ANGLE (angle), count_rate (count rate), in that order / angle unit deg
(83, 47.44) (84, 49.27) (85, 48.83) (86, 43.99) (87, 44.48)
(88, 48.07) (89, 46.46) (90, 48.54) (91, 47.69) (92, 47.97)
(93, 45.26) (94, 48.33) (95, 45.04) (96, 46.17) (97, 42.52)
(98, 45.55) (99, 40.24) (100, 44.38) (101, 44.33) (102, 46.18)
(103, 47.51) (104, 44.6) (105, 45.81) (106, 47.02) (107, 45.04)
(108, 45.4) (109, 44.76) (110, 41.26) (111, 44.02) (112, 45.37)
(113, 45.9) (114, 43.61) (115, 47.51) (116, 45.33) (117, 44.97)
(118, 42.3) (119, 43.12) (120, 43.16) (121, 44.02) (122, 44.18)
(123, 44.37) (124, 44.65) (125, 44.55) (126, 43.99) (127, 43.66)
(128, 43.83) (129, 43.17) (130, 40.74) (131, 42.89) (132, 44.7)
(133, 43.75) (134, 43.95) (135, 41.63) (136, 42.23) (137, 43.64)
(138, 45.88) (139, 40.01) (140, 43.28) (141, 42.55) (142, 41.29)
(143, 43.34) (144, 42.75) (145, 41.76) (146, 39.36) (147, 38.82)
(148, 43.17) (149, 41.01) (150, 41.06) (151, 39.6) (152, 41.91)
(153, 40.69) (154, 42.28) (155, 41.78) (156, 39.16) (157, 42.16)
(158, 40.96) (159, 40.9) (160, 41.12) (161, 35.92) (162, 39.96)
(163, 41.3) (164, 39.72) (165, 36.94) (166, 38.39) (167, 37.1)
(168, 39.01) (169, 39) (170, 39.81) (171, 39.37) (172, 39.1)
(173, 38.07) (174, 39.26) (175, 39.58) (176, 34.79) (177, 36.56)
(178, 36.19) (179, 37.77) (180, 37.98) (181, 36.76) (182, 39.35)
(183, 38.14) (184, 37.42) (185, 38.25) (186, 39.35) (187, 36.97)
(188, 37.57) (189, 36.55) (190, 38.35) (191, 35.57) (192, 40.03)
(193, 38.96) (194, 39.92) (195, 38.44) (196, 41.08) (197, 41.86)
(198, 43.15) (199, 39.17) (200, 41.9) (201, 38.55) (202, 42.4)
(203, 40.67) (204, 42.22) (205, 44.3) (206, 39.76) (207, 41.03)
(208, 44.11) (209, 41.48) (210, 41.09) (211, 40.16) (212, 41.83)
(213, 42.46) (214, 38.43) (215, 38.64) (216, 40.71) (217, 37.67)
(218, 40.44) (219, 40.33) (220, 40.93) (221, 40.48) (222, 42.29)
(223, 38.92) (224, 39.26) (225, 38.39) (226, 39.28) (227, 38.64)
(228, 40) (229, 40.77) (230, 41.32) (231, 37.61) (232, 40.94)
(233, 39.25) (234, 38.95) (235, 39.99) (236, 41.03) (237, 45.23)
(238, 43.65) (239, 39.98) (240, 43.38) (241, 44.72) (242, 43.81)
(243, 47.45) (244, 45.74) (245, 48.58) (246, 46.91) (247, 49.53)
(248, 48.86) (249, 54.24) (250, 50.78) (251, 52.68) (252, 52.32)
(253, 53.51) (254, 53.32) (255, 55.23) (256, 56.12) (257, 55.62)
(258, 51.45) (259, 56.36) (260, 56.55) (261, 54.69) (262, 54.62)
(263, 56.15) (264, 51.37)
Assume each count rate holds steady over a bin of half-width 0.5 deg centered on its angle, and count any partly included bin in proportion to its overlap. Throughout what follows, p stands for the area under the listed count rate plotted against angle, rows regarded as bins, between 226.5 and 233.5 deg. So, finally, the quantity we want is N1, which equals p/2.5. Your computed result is 111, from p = 279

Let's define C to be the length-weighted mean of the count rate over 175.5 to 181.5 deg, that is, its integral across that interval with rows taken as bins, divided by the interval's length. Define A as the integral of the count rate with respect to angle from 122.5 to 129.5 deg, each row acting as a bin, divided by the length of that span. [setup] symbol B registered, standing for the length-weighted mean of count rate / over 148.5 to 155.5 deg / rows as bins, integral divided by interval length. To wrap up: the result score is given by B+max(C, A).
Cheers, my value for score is 85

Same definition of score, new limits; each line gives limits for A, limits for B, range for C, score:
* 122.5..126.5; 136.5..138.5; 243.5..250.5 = 94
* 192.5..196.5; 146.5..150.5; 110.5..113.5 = 86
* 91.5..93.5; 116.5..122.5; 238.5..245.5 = 90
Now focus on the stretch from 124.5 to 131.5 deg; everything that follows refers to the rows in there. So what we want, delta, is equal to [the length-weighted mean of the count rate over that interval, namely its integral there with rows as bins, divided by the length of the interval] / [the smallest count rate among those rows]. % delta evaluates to 1.06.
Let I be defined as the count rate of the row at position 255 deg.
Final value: 55.23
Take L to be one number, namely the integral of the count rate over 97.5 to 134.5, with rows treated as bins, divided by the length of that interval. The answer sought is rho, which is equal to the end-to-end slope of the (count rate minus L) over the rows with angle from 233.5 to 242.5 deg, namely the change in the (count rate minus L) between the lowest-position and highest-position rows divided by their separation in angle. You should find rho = 0.61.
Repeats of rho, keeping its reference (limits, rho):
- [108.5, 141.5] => -0.07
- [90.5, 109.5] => -0.16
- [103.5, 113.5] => 0.14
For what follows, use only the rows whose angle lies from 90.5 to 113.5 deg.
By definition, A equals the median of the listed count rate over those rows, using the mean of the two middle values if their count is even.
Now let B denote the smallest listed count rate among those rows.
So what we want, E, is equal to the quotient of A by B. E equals 1.127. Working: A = 45.4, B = 40.24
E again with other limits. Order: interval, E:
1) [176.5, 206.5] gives 1.090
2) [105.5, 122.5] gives 1.085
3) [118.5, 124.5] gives 1.023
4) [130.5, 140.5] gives 1.086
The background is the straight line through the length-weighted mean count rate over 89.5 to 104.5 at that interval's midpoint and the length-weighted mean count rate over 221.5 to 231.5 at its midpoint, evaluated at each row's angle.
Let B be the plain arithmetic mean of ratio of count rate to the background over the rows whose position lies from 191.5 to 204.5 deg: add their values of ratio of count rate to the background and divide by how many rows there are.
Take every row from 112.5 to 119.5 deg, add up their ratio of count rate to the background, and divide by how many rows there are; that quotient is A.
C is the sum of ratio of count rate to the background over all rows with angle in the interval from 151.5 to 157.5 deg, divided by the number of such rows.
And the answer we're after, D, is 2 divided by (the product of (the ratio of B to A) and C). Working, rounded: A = 1.00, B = 0.99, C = 0.96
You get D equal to 2.09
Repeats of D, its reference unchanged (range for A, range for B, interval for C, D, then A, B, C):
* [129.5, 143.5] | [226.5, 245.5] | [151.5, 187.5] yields 1.97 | 0.98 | 1.08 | 0.92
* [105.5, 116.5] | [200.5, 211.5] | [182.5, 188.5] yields 2.15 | 1.00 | 1.02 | 0.91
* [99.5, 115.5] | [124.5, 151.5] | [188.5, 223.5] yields 2.07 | 1.00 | 0.97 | 1.00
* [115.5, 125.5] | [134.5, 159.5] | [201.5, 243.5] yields 2.00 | 0.99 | 0.96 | 1.03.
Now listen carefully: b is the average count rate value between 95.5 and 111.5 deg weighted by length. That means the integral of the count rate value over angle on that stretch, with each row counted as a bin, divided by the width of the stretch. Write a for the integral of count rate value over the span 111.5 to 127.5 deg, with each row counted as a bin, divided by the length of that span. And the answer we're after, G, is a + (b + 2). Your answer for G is 91.1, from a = 44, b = 45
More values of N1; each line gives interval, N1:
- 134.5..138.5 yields 69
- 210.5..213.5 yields 50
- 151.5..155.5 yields 67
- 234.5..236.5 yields 32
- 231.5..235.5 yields 64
